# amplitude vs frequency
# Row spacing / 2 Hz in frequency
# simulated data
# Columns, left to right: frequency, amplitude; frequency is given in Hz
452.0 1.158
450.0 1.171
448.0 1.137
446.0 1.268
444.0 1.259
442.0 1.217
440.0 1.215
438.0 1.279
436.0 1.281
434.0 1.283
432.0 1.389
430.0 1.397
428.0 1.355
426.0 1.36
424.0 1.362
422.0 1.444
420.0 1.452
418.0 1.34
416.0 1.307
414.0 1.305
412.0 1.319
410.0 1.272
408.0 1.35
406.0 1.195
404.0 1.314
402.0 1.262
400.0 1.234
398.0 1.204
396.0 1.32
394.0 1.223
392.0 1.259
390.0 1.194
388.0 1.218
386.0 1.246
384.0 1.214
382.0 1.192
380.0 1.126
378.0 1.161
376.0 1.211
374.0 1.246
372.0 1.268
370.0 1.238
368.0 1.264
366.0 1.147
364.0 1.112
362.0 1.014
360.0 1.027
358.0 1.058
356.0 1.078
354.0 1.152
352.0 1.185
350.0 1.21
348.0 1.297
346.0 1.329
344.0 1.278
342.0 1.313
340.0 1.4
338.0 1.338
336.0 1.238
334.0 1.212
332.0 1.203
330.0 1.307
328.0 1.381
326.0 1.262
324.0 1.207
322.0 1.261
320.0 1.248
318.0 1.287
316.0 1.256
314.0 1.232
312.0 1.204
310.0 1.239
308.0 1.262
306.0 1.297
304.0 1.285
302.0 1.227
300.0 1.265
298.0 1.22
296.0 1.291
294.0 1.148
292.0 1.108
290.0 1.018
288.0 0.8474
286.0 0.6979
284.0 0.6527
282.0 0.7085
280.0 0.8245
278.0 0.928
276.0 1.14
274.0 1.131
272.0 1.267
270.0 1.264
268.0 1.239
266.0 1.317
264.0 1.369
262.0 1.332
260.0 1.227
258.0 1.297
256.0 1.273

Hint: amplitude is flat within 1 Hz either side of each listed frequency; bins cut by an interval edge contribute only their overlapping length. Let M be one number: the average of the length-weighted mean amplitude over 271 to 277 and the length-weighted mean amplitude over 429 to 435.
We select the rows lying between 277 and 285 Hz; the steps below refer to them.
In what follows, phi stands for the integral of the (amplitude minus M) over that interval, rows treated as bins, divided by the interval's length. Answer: -0.489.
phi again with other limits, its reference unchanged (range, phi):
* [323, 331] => 0.021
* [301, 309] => 0.000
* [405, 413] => 0.016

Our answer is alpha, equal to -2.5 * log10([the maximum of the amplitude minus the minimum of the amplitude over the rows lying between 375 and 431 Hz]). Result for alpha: 1.22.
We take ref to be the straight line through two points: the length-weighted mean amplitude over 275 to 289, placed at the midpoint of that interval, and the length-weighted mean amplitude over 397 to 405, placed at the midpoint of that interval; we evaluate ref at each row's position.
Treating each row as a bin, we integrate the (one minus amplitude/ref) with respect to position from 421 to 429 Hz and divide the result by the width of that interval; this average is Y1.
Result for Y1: -0.031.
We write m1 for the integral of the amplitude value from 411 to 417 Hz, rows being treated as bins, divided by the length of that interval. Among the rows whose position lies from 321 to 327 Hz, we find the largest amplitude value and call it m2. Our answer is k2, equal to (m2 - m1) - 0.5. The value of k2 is -0.55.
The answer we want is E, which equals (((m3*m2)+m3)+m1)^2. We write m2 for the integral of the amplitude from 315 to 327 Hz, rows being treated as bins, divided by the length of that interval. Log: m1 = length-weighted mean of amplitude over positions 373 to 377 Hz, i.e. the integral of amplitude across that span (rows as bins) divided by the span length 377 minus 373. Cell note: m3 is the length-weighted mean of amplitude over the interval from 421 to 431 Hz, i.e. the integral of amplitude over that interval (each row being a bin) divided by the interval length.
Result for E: 19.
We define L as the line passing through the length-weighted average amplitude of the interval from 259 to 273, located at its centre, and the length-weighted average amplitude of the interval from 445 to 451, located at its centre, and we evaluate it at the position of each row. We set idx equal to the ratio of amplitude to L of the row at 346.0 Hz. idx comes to 1.07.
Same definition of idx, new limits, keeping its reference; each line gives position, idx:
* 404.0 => 1.08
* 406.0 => 0.98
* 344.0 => 1.03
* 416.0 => 1.08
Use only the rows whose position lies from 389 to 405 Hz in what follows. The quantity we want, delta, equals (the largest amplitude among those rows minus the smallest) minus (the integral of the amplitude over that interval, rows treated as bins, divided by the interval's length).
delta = -1.13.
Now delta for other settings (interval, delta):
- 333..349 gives -1.11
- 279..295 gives -0.38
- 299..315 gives -1.16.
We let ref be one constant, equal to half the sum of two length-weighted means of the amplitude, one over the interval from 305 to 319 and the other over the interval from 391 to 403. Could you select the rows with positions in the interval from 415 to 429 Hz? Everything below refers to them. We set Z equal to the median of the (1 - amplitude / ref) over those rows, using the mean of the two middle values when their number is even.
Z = -0.09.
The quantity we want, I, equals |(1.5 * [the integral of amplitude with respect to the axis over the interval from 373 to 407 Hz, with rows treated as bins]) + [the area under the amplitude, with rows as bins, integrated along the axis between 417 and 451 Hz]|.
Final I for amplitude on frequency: 107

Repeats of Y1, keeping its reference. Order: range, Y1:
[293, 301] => -0.395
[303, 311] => -0.385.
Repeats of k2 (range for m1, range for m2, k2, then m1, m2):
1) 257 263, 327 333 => -0.40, 1.29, 1.381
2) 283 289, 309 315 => 0.01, 0.73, 1.239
